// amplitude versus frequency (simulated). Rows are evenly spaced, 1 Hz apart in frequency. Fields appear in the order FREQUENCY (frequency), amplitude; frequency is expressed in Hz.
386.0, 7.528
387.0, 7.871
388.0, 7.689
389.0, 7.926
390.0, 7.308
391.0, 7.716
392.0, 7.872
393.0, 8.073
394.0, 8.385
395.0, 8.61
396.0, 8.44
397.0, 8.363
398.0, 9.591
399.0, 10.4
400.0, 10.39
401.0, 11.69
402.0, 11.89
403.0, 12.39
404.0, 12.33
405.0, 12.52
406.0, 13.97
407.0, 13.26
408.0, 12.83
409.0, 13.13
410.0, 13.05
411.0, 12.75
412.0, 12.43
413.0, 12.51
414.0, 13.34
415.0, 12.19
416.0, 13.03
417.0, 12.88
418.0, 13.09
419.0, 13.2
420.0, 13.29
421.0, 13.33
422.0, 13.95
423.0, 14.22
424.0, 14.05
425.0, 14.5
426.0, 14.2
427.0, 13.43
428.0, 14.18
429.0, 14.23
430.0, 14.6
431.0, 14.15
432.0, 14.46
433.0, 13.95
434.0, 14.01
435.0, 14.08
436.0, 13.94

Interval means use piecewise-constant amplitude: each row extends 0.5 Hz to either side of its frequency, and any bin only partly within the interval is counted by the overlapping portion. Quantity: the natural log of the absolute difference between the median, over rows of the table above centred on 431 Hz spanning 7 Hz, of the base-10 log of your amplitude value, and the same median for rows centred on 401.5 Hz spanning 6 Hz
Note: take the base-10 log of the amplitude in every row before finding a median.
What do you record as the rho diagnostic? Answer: -2.5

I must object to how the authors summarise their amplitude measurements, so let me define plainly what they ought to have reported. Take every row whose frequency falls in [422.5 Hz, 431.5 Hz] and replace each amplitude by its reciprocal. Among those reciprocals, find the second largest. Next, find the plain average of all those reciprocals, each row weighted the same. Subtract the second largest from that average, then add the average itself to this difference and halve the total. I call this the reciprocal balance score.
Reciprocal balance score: 0.0350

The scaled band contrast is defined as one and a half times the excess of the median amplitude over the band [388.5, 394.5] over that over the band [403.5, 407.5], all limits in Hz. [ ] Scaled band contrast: -7.5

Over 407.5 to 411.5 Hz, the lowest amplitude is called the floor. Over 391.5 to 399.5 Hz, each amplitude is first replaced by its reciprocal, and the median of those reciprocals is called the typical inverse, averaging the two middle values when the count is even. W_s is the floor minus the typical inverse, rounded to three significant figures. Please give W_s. 12.6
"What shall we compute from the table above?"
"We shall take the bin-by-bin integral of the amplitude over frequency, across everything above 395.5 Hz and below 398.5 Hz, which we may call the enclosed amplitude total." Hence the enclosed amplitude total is 26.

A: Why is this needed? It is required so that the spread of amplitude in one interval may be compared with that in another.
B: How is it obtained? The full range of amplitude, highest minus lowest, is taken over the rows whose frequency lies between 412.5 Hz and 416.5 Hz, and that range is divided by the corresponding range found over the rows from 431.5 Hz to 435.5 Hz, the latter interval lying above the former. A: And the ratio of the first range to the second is 2.3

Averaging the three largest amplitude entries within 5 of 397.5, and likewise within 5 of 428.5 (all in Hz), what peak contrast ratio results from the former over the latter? 0.78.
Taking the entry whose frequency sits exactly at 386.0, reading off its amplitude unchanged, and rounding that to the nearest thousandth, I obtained 7.528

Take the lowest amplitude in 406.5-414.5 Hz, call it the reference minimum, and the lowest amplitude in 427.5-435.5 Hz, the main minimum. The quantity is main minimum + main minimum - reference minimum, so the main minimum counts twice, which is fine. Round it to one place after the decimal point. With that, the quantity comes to 15.5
